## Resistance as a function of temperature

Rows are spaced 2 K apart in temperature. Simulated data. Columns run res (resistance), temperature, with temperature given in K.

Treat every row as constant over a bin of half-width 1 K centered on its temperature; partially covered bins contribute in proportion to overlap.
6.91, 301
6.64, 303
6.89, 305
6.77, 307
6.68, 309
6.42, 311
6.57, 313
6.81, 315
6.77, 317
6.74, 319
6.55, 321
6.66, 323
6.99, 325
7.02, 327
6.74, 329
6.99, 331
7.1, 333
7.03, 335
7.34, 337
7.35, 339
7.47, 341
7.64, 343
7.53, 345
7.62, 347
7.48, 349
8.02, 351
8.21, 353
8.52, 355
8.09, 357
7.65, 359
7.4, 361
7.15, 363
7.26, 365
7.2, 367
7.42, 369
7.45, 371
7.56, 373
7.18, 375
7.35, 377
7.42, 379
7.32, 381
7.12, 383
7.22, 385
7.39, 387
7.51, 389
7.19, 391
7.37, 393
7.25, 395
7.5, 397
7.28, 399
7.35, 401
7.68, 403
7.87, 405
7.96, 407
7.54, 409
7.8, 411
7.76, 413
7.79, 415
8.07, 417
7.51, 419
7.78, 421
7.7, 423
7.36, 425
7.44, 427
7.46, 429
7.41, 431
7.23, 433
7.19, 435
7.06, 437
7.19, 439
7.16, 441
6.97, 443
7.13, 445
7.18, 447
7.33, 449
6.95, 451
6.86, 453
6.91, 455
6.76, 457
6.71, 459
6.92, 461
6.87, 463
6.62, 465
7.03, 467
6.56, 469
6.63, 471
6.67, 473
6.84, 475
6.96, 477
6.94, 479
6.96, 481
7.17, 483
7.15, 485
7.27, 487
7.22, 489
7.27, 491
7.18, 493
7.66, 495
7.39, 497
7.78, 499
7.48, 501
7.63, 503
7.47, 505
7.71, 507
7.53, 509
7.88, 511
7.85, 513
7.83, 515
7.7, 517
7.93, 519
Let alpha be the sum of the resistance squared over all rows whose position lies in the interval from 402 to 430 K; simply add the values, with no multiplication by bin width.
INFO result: 829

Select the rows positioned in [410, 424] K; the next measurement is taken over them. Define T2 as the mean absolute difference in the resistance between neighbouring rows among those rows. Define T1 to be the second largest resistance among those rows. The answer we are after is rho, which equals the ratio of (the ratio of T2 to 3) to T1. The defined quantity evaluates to 0.0090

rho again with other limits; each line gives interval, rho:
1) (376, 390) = 0.0057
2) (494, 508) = 0.0109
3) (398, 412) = 0.0096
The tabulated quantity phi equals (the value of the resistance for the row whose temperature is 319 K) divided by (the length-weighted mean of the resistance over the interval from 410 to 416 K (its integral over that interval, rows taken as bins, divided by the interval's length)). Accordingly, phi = 0.87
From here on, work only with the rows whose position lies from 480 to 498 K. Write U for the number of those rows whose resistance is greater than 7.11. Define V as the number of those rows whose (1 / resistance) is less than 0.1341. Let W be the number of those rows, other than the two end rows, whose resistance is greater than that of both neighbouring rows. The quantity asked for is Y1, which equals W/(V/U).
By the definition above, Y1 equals 32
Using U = 8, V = 1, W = 4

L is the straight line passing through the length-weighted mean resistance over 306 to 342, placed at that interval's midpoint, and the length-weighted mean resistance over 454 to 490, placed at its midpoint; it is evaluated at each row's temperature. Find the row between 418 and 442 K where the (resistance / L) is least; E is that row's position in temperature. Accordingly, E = 437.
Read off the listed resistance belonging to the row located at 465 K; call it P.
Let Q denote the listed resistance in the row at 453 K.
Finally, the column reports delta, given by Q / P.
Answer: 1.04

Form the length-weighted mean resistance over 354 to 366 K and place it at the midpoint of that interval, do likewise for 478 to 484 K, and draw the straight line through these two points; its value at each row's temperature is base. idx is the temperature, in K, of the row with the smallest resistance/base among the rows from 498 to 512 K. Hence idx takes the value 501 K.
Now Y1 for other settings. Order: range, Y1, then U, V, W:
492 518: 6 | 13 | 11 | 5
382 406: 9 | 12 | 4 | 3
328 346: 3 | 5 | 3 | 2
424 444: 16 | 8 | 1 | 2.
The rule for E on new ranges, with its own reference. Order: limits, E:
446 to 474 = 469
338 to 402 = 383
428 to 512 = 469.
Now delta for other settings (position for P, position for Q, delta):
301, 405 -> 1.14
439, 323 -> 0.93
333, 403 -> 1.08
